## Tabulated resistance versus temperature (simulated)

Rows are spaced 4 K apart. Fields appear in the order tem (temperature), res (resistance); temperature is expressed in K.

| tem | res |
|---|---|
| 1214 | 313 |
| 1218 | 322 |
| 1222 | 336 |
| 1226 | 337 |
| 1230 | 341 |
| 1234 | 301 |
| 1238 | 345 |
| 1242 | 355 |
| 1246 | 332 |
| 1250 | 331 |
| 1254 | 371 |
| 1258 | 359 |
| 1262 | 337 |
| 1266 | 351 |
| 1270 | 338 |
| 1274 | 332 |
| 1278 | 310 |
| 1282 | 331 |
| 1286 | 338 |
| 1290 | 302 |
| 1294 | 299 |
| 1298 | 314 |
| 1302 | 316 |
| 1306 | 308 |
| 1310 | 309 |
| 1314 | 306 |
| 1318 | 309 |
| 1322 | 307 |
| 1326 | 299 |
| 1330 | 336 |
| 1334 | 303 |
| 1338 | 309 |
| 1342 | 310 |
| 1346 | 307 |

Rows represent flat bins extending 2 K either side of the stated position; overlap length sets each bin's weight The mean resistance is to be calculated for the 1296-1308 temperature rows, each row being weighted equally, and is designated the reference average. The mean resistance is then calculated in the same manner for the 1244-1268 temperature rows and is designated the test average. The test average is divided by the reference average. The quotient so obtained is 1.11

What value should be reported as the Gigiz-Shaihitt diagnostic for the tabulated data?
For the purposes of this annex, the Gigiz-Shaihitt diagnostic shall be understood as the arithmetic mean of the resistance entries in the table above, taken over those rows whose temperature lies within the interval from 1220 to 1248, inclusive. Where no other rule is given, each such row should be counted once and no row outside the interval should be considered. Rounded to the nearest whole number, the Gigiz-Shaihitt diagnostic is 335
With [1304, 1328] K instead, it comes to 306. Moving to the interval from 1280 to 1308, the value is 315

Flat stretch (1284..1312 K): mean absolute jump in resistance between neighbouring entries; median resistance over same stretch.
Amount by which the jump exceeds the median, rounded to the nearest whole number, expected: -298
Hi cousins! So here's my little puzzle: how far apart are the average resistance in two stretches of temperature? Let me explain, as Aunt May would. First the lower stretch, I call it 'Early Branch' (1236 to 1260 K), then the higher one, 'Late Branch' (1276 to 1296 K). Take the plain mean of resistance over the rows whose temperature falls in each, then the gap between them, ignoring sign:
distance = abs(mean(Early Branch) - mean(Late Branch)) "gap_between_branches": 33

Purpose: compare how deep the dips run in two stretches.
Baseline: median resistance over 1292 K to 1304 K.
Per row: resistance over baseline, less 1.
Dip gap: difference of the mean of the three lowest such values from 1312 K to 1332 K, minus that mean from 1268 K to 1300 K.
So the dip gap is 0.00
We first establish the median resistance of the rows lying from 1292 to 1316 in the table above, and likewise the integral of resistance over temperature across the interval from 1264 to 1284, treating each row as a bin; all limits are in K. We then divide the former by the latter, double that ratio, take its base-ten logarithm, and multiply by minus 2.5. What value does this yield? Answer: 2.6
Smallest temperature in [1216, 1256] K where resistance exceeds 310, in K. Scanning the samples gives 1218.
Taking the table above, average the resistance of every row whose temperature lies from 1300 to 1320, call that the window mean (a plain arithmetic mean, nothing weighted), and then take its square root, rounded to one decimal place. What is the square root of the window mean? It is 17.6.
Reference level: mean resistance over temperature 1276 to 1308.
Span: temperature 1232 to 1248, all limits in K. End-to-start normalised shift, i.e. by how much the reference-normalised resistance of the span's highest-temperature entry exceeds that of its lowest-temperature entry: 0.10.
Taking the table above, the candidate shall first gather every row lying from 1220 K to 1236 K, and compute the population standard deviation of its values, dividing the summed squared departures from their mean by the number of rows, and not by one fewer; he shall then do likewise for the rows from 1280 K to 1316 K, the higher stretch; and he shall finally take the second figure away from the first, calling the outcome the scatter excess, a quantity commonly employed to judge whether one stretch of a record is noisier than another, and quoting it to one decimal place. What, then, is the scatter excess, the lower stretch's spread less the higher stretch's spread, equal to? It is 3.8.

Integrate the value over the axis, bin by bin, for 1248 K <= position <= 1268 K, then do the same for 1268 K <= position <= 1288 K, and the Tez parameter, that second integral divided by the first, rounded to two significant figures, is 0.94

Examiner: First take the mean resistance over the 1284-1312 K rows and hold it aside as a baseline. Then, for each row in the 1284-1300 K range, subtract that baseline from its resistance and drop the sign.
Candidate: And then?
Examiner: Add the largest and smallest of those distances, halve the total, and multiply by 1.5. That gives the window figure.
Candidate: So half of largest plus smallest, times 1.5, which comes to 21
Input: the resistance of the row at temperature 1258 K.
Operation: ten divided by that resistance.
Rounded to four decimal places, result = 0.0279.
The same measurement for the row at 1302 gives 0.0316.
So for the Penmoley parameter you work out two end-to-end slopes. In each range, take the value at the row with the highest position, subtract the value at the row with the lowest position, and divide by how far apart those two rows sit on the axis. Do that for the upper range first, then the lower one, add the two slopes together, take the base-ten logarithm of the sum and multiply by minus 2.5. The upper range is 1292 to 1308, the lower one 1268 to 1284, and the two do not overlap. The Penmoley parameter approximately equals 1.95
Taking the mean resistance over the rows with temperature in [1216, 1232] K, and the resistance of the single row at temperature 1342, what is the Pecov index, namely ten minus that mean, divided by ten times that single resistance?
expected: -0.105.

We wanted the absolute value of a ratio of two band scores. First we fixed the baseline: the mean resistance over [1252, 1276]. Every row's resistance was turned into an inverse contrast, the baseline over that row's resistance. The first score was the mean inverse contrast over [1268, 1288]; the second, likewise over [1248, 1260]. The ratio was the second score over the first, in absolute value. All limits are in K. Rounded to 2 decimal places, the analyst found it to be 0.93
